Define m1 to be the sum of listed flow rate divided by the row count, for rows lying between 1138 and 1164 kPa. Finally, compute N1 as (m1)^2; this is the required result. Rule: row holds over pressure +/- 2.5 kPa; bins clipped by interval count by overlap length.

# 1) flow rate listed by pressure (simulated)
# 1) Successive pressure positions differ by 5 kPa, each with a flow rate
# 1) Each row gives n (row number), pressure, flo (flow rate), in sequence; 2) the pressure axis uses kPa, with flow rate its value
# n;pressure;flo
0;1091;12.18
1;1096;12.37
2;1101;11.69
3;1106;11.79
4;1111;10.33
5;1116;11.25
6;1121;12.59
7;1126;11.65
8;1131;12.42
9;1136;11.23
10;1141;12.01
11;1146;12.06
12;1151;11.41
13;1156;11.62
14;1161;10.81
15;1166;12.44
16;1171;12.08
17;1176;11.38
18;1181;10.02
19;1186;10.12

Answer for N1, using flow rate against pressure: 134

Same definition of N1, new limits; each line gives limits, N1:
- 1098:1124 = 133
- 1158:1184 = 129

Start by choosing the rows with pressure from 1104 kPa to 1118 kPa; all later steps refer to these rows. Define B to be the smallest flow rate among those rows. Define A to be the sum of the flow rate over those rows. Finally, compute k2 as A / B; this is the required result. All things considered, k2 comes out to 3.2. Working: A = 33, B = 10.33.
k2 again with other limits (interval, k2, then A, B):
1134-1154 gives 4.2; 47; 11.23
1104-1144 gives 9.0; 93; 10.33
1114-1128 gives 3.2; 35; 11.25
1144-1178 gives 7.6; 82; 10.81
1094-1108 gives 3.1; 36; 11.69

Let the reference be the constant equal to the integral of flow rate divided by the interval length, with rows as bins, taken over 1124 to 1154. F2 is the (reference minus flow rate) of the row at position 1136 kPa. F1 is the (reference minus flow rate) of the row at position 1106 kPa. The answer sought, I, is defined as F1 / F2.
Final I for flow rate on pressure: 0.01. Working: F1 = 0.0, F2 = 0.6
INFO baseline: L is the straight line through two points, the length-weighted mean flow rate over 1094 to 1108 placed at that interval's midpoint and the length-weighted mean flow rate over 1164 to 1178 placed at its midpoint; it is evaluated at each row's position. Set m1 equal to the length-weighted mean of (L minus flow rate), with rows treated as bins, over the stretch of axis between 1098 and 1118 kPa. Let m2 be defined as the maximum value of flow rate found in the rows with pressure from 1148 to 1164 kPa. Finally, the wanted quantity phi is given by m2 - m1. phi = 11.0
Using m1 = 0.7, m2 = 11.62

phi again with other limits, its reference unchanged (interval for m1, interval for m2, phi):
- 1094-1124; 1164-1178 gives 12.2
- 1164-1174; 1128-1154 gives 12.7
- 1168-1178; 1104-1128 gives 12.4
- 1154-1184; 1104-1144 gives 12.0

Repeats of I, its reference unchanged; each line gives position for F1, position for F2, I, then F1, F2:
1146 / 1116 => -0.48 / -0.3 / 0.5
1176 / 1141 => -1.95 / 0.4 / -0.2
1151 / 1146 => -1.46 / 0.4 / -0.3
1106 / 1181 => 0.00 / 0.0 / 1.8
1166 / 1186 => -0.38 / -0.6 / 1.7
